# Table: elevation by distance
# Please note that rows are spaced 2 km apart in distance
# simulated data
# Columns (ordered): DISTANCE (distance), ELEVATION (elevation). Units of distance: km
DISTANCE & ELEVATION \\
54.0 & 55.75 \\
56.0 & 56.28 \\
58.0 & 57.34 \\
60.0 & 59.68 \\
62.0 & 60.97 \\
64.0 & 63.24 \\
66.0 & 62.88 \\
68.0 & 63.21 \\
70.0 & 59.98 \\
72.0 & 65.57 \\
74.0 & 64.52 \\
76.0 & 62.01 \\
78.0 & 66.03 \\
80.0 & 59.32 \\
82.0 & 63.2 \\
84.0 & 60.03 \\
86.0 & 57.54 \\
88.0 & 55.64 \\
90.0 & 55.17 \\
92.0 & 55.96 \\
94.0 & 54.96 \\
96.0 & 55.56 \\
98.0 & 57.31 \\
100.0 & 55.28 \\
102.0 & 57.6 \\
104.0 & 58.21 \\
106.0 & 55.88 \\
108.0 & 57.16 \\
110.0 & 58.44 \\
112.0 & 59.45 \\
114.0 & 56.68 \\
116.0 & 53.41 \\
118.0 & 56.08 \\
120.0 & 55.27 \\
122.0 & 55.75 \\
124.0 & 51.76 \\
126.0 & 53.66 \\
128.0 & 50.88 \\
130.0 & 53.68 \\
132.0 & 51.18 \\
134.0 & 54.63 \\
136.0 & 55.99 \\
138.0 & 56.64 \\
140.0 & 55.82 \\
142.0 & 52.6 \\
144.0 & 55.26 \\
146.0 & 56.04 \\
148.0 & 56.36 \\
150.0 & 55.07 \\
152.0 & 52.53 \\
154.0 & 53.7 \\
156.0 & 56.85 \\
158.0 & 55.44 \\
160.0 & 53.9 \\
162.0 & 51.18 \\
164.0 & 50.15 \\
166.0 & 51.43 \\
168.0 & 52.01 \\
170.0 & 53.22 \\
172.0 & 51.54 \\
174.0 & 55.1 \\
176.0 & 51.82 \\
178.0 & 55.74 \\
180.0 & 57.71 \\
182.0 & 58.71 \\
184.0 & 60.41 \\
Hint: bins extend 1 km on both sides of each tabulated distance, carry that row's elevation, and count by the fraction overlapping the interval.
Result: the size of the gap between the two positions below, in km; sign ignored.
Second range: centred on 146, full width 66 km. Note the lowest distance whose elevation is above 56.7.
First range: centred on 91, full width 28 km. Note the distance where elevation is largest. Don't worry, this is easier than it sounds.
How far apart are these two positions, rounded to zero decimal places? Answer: 78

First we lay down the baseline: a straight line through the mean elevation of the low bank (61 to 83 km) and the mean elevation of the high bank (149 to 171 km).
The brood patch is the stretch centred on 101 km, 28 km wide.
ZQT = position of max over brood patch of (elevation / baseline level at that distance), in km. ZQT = 112.0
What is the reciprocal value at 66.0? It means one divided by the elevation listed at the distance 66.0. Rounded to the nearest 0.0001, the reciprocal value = 0.0159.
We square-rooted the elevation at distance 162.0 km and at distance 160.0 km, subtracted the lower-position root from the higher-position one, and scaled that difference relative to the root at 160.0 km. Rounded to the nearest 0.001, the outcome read -0.026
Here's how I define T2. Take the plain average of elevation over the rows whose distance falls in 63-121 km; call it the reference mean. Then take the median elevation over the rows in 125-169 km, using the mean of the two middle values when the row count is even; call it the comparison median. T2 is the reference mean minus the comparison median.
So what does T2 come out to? 5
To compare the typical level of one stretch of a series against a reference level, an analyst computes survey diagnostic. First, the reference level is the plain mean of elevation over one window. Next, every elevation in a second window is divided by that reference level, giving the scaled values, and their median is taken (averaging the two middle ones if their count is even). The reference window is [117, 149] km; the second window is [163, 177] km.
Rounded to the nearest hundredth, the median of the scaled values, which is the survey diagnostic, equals 0.95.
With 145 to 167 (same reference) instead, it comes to 0.99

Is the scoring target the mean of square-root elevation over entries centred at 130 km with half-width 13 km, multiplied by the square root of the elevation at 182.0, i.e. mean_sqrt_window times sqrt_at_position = 56.4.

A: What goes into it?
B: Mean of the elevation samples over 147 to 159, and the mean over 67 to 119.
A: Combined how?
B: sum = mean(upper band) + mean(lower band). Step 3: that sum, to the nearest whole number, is 114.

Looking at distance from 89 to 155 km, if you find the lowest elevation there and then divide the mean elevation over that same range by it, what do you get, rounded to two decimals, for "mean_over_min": 1.09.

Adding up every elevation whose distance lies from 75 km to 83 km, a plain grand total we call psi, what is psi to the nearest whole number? 251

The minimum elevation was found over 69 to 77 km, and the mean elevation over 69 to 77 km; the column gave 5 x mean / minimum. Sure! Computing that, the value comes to 5.25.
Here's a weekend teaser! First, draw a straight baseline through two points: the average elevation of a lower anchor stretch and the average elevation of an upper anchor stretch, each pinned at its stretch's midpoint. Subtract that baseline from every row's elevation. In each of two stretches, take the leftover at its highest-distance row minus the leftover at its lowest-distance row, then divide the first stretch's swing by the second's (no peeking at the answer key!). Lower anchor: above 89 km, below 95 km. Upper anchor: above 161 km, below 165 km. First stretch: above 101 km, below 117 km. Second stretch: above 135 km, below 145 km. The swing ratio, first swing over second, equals 16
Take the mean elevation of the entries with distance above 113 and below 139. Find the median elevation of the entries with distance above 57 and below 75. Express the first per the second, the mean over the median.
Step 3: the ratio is 0.86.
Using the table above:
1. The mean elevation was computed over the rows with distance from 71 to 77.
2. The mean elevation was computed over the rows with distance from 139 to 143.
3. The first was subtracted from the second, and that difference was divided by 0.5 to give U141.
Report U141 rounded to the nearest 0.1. -19.6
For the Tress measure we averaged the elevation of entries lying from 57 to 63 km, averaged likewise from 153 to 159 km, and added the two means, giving 115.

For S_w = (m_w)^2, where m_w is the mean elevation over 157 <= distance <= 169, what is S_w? 2741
